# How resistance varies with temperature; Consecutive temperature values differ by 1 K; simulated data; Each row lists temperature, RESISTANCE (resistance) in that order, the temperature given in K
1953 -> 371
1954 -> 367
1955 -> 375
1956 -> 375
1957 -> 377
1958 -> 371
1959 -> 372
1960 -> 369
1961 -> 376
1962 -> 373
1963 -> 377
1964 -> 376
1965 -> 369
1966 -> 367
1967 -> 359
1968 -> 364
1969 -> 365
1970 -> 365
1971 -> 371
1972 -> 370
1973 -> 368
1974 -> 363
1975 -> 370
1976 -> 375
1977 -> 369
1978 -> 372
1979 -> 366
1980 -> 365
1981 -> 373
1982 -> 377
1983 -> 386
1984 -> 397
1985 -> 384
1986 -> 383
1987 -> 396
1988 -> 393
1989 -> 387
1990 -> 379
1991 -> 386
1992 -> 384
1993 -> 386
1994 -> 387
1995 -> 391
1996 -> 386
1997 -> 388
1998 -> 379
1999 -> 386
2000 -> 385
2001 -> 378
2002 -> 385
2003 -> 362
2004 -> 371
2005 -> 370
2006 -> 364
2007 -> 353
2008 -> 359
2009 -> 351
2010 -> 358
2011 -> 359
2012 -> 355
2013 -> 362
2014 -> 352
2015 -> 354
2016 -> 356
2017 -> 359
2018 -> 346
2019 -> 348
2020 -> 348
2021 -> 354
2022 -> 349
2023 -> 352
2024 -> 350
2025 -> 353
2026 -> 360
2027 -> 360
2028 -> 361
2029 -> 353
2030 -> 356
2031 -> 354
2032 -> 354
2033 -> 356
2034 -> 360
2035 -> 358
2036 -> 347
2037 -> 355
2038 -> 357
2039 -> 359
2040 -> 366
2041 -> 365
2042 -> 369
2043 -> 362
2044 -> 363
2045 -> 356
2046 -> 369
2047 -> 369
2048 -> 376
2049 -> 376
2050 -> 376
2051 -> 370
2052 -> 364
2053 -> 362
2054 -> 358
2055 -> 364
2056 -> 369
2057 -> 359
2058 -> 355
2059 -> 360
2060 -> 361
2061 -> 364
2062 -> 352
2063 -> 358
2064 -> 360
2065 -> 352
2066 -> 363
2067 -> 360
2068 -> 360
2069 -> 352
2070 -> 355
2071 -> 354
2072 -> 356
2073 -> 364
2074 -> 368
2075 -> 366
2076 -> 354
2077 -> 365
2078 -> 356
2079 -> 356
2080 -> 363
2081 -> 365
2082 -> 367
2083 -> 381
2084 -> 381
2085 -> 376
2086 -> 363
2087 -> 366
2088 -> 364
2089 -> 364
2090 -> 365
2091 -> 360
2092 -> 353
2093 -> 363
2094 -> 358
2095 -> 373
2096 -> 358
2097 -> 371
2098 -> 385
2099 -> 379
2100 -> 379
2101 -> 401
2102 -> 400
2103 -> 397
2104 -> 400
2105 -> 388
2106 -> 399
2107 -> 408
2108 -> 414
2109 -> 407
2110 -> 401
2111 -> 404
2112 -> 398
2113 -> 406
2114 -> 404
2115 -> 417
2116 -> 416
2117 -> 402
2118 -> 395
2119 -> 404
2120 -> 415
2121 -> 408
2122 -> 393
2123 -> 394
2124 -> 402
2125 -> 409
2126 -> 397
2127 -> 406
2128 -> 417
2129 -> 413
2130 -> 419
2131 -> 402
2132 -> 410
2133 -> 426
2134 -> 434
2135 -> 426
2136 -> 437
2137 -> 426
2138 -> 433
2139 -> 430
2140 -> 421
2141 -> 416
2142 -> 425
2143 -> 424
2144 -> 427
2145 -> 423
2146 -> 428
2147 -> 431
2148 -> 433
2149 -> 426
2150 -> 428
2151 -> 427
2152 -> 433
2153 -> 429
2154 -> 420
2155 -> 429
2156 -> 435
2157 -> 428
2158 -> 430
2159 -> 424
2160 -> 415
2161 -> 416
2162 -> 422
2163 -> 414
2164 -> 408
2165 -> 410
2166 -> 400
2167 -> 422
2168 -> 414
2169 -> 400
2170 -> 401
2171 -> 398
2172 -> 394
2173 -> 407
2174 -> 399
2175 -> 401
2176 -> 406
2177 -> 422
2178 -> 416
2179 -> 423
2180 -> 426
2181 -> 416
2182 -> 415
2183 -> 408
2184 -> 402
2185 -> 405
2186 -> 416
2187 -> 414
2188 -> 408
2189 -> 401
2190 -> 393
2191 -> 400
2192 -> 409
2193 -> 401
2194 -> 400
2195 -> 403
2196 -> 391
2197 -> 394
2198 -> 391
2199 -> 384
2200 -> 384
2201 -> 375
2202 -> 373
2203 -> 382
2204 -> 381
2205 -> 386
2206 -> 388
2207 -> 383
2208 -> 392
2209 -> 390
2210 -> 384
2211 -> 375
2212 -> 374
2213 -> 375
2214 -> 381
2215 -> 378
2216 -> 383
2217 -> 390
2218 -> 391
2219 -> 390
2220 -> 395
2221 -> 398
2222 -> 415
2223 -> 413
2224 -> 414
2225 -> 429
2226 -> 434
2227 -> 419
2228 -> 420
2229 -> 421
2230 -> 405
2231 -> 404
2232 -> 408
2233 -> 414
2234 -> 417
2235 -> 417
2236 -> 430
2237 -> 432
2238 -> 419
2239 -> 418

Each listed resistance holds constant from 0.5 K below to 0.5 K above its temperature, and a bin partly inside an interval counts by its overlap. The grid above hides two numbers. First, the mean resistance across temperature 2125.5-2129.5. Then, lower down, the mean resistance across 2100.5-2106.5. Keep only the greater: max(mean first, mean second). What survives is 408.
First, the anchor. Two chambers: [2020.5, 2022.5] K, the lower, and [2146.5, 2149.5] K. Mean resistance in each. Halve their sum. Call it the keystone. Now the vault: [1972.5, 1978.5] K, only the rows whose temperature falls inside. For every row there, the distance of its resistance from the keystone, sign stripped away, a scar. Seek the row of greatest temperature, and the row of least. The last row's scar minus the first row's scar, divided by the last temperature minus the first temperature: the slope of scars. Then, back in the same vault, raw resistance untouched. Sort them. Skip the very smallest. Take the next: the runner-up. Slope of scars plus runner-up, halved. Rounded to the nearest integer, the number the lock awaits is 184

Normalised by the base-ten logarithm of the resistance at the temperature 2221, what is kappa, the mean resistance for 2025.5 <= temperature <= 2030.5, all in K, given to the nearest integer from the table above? 138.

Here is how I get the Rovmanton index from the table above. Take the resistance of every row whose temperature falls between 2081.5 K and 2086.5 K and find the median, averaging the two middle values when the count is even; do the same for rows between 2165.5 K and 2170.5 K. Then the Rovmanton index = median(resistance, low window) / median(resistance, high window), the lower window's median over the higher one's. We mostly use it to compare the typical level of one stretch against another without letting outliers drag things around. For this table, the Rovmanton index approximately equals 0.938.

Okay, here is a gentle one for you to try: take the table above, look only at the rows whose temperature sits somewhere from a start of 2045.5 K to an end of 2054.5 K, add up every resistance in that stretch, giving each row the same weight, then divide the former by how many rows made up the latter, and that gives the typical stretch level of 369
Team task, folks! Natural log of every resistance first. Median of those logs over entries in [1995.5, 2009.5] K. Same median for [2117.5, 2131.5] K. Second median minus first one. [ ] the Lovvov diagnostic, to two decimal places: 0.08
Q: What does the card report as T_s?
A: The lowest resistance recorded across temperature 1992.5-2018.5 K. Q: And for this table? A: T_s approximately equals 346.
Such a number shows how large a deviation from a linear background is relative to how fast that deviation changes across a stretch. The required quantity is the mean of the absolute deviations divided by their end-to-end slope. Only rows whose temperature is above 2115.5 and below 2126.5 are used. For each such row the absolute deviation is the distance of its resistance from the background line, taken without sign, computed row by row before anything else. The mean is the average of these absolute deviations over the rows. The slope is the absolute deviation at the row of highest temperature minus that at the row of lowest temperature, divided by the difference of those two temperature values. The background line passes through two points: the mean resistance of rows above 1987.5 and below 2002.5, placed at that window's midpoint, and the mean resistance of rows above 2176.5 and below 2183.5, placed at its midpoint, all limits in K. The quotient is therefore 35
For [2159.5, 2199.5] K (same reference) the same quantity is 14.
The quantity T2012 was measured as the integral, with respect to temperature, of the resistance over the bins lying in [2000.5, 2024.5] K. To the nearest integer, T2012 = 8595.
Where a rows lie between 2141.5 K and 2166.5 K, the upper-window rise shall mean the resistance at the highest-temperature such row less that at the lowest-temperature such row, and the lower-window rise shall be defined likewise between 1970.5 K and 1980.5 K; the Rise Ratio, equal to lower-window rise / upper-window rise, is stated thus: 0.2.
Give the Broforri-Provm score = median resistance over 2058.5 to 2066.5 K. 360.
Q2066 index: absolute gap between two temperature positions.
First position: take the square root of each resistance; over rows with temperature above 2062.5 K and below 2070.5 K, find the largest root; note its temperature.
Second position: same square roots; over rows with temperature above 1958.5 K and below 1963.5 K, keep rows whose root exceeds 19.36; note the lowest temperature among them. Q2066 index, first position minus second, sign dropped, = 105 K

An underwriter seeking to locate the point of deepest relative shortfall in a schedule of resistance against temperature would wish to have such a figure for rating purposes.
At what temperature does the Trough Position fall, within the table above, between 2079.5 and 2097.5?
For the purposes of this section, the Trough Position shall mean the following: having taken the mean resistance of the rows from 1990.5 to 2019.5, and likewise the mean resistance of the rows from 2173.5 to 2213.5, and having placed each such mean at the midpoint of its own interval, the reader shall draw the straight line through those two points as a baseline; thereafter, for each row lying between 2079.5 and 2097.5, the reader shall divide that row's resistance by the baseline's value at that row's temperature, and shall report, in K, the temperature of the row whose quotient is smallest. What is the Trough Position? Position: 2092 K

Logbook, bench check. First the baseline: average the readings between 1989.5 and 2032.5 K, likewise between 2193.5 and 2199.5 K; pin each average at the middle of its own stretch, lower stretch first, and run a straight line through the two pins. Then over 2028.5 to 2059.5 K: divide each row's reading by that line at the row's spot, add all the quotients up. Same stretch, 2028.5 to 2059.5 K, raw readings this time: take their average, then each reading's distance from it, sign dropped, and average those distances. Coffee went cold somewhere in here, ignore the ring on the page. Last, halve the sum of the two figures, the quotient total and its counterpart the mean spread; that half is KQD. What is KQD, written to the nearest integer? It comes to 18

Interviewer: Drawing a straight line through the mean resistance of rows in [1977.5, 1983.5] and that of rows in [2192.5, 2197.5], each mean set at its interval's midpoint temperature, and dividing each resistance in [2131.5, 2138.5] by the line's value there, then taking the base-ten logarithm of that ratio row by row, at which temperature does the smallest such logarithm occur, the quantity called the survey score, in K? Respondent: 2132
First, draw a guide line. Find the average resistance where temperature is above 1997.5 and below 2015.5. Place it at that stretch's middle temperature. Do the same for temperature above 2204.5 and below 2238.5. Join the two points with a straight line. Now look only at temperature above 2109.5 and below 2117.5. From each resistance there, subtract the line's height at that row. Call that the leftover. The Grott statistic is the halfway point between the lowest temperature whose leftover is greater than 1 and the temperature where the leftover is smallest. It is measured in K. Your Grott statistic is 2111.0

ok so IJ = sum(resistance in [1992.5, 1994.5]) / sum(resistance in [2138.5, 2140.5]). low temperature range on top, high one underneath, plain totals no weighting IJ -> 0.91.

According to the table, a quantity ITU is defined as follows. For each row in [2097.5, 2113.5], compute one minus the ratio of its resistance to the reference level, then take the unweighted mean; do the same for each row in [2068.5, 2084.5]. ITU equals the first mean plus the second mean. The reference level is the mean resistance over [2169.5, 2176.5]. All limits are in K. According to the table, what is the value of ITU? 0.10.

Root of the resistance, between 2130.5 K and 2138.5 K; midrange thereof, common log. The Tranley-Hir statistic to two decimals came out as 1.31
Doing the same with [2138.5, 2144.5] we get 1.31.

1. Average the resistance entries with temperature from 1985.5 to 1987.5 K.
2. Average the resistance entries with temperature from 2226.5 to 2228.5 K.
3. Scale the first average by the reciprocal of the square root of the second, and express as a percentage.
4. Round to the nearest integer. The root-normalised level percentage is 1902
